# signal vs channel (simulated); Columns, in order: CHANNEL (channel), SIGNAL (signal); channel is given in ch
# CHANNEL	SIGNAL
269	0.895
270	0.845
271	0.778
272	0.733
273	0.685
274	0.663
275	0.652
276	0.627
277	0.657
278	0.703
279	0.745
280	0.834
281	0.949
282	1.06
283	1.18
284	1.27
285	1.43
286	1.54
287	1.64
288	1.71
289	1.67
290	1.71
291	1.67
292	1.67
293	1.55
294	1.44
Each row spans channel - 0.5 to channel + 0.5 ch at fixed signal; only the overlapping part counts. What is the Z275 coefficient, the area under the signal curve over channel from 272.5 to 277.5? 3.3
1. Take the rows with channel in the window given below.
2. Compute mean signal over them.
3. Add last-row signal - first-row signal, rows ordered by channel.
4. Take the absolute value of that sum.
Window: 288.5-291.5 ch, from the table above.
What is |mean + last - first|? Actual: 1.7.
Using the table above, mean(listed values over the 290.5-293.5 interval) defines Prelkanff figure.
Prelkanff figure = 1.63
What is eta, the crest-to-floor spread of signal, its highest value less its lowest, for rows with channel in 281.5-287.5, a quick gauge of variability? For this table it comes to 0.58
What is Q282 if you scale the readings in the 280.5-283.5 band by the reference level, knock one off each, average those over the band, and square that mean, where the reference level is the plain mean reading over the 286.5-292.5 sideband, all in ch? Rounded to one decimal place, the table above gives 0.1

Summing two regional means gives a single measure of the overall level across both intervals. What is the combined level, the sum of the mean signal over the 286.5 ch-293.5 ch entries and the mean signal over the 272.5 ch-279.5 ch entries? 2.34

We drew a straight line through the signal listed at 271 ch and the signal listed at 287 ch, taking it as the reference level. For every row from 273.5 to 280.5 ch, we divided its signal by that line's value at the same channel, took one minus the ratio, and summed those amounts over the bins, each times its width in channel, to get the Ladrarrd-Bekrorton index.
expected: 2.6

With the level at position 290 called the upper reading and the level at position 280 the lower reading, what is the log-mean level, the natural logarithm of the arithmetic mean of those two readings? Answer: 0.24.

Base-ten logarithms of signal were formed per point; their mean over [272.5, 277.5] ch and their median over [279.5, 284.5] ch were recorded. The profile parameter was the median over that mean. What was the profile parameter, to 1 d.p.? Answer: -0.1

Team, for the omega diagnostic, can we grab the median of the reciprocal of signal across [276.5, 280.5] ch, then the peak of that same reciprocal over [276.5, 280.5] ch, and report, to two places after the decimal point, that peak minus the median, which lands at 0.14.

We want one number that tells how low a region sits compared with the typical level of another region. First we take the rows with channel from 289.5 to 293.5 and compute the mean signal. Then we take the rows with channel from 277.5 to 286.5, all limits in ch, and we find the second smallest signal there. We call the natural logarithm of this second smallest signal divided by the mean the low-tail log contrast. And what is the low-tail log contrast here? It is -0.80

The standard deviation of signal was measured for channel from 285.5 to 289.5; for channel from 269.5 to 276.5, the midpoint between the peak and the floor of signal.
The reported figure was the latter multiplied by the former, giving 0.05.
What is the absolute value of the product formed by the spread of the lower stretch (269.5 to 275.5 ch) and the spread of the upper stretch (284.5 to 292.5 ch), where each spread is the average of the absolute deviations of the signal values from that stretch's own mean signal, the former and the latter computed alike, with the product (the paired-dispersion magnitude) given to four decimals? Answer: 0.0043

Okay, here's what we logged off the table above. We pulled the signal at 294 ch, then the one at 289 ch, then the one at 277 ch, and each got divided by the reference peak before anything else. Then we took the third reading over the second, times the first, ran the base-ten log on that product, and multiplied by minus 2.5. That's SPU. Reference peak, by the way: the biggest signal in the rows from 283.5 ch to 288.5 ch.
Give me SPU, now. 1.2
